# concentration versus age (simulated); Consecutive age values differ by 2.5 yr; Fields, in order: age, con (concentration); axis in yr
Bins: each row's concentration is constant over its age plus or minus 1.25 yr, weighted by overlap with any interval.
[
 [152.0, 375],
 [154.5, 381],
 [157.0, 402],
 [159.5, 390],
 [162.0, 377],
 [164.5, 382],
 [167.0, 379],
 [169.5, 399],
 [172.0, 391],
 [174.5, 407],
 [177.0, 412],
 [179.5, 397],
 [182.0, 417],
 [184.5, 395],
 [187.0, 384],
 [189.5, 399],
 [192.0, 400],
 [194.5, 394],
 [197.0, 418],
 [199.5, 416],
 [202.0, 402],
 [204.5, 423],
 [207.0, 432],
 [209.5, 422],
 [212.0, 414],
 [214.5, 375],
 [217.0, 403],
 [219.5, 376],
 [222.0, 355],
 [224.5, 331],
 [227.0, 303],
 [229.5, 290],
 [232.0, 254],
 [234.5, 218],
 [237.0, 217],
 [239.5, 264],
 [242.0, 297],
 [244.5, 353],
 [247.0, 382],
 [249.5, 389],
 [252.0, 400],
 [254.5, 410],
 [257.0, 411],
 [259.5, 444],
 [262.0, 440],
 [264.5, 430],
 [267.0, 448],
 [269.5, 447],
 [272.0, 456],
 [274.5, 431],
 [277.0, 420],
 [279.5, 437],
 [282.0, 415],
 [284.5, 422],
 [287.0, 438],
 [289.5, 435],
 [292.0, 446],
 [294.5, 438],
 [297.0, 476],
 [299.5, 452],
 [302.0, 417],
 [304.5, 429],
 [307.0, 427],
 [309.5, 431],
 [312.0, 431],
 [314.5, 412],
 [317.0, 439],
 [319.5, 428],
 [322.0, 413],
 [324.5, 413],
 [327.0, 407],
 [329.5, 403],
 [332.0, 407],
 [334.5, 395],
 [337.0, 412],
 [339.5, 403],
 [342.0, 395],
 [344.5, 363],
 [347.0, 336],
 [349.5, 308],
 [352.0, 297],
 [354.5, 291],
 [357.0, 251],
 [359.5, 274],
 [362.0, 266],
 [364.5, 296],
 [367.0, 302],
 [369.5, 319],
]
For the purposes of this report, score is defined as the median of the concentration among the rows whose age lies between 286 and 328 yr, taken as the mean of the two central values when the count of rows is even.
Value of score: 431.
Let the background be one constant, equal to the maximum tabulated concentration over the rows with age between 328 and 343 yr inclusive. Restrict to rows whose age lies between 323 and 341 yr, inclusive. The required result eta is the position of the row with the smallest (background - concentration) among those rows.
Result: 324.5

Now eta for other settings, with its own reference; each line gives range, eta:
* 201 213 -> 207.0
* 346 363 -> 347.0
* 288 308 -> 297.0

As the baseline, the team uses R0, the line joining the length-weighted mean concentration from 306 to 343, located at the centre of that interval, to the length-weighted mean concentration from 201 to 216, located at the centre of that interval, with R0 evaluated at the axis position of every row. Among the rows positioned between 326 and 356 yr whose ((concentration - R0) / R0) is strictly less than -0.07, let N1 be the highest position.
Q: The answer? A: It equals 354.5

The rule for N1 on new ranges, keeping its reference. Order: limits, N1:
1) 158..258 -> 247.0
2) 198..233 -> 232.0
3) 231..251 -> 247.0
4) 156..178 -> 167.0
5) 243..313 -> 247.0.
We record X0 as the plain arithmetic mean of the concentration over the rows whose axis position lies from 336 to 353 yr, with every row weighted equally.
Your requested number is 359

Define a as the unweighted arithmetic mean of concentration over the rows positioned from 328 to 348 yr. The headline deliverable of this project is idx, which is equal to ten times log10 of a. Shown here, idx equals 25.9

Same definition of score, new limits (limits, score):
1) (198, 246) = 355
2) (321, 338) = 407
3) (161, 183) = 397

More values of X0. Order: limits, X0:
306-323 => 426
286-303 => 443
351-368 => 282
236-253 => 329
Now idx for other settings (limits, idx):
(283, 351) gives 26.2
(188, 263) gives 25.7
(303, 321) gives 26.3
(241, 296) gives 26.2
